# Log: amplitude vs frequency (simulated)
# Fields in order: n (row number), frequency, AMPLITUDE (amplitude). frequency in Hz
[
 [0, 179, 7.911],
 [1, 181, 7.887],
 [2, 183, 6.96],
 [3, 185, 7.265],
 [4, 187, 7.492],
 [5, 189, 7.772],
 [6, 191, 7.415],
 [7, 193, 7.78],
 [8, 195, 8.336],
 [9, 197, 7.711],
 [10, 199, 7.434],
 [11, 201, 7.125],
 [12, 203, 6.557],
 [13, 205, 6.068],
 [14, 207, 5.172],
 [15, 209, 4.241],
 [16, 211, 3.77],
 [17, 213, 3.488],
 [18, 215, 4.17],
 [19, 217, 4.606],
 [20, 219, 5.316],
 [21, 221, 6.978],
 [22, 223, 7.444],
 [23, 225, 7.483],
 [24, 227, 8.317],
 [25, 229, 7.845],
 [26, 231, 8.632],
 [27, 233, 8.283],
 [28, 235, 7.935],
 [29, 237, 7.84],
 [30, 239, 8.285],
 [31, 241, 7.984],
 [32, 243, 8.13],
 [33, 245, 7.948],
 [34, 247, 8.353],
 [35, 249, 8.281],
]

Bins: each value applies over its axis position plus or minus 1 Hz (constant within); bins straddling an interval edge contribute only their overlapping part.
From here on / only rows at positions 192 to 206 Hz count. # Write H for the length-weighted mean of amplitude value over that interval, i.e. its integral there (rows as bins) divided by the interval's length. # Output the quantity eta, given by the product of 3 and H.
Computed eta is 22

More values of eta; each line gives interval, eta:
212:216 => 11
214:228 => 19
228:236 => 25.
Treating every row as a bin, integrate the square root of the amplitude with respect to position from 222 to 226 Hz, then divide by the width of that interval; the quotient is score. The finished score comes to 2.73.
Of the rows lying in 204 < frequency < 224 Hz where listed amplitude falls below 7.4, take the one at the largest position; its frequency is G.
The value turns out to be 221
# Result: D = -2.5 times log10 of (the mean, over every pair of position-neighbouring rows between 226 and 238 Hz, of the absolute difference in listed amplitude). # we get 0.97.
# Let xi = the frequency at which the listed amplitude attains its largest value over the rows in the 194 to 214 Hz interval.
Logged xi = 195 Hz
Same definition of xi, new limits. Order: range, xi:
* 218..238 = 231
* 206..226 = 225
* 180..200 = 195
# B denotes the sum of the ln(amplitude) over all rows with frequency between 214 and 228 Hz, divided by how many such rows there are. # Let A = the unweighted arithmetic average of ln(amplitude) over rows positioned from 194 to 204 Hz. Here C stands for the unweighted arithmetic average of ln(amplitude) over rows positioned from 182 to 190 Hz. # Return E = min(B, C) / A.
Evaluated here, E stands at 0.91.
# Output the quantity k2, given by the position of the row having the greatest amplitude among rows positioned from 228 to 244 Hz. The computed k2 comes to 231 Hz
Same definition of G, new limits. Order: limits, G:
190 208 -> 207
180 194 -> 185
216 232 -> 221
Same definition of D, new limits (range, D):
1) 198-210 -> 0.49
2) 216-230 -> 0.39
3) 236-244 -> 1.32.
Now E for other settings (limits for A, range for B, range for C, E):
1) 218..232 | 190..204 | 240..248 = 1.01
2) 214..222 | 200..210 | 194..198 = 1.06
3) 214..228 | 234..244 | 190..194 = 1.12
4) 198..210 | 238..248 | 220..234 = 1.15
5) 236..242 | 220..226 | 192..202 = 0.95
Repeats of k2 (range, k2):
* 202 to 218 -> 203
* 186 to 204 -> 195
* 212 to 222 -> 221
